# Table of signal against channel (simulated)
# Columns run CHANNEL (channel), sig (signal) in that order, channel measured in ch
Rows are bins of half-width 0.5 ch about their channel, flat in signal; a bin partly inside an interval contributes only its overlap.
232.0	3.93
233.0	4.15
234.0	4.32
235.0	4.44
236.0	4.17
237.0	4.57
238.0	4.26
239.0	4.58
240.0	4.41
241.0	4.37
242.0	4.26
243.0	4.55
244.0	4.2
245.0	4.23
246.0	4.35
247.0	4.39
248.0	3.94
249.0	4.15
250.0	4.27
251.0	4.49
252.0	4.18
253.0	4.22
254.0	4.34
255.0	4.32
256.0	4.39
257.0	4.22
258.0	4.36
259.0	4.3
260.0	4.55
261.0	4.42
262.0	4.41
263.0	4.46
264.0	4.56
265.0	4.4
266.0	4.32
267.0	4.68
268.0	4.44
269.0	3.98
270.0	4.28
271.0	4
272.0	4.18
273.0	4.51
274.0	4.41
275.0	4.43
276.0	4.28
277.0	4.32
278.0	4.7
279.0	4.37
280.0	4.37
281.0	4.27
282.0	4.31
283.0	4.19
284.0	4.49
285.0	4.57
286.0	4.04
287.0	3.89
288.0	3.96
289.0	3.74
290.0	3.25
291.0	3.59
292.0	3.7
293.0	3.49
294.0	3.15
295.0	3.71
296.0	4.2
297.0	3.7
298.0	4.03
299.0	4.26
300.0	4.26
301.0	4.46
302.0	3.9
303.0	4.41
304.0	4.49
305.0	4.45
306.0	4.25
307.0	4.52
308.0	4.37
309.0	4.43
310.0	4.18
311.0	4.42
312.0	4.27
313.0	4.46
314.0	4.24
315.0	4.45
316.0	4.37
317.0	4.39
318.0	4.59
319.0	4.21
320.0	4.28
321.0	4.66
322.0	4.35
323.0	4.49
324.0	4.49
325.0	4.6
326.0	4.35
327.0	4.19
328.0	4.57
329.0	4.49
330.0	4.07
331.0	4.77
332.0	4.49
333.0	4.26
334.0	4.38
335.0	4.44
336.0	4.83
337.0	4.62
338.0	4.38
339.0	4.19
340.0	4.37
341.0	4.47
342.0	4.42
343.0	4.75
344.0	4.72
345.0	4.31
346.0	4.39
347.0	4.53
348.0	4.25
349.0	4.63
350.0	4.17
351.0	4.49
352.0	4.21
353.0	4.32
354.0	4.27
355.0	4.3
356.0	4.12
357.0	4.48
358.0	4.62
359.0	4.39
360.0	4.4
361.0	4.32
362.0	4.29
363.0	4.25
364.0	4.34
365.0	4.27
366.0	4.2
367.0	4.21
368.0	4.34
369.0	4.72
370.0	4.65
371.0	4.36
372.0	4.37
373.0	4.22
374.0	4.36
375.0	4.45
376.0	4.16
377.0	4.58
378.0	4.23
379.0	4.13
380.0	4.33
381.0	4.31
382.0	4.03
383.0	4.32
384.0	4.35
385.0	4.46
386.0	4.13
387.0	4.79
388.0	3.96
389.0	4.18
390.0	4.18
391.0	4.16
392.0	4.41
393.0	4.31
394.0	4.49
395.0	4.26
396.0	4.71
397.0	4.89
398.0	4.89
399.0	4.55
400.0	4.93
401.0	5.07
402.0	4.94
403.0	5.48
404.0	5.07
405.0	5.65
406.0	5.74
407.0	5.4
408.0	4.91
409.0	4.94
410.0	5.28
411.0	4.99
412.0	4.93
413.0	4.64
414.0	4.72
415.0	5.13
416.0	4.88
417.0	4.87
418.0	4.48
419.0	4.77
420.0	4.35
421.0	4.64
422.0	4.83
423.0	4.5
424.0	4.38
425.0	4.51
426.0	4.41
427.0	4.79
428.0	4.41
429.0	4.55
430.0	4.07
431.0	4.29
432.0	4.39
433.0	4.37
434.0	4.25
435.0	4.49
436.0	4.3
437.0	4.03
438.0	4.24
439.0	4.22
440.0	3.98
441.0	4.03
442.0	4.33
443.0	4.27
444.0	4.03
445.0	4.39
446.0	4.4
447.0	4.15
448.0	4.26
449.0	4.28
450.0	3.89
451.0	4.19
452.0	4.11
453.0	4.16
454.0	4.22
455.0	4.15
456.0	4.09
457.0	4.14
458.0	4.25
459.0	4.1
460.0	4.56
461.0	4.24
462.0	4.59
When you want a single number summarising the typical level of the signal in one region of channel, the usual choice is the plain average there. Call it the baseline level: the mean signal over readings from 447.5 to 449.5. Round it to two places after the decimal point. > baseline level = 4.27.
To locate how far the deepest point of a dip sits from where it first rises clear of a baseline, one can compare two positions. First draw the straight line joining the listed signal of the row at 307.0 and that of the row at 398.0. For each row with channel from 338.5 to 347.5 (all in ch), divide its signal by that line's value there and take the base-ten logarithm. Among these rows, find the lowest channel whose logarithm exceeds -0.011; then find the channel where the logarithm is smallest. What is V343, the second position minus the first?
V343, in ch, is -4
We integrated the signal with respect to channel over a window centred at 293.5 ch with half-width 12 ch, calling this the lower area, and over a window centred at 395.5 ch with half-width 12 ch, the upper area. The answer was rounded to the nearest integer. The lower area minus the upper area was -17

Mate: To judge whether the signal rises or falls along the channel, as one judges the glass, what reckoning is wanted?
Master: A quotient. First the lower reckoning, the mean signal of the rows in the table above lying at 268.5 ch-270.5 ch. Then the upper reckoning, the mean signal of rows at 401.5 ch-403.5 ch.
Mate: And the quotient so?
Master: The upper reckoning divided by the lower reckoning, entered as 1.26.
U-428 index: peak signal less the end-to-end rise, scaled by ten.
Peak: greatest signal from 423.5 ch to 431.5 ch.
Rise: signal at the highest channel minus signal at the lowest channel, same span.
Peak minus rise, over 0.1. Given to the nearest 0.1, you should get 48.8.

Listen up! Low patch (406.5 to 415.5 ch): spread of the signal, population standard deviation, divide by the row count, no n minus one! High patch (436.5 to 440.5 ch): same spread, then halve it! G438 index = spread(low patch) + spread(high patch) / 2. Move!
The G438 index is 0.288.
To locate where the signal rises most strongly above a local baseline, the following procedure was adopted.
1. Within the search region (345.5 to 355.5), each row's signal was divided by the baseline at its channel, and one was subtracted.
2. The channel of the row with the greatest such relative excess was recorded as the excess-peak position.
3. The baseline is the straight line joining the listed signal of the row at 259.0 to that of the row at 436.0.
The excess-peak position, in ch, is 349.0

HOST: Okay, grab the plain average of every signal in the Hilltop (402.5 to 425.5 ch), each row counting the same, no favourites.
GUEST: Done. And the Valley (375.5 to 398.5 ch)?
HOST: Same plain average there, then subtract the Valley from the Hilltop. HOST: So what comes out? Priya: 0.56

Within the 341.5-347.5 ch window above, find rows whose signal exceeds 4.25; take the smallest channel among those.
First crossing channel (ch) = 342.0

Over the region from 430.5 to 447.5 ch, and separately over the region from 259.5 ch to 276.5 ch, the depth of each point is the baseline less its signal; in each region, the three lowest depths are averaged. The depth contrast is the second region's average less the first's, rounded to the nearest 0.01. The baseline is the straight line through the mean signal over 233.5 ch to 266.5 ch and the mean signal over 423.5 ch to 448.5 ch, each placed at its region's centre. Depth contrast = -0.13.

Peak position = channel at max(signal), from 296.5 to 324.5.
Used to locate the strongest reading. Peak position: 321.0 ch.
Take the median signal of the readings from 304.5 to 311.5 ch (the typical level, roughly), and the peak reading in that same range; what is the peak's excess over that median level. 0.10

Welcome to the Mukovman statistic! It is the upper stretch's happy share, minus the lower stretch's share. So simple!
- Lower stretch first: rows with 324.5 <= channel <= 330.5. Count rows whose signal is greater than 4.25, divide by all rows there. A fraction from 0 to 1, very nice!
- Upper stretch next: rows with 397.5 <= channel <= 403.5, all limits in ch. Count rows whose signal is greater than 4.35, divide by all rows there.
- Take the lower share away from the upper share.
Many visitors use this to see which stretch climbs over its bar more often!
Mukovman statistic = 0.3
